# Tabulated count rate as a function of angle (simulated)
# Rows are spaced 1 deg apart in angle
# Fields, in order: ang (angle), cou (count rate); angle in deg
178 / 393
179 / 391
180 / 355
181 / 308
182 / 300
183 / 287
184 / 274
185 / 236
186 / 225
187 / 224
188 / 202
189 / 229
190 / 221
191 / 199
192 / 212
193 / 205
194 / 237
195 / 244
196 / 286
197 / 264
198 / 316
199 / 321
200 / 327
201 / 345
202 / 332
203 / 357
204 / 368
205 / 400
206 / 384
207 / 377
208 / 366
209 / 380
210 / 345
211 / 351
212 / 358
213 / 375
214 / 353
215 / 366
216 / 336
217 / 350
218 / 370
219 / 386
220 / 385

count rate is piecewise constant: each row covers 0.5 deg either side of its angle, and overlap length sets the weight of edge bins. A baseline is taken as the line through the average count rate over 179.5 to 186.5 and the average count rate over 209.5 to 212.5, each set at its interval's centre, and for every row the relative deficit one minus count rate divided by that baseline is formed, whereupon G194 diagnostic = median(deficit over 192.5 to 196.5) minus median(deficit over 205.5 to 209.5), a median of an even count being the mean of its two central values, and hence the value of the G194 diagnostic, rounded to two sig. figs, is 0.33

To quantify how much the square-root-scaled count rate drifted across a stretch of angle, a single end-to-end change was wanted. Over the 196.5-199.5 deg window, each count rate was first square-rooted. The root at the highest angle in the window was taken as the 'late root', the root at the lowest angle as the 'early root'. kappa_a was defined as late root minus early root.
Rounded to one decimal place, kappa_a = 1.7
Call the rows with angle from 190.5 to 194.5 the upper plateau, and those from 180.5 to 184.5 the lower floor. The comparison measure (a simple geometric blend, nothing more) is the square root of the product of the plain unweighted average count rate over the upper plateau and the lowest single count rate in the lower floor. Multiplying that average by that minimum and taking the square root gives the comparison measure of 242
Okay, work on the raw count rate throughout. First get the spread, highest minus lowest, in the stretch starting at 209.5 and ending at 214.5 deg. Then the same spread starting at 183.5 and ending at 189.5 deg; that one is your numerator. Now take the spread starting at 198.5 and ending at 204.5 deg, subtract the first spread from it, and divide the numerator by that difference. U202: 4.2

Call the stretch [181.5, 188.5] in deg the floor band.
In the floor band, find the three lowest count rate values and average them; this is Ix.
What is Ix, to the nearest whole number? 217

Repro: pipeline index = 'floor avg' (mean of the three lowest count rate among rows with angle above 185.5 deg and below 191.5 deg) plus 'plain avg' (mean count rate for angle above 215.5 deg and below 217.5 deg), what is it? 550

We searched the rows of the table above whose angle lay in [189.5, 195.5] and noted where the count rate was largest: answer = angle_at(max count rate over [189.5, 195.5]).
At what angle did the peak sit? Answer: 195 deg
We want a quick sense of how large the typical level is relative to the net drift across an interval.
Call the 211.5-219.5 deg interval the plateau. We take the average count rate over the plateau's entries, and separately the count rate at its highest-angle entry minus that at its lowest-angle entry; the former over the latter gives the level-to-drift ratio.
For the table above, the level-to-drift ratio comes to 13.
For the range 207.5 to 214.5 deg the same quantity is -28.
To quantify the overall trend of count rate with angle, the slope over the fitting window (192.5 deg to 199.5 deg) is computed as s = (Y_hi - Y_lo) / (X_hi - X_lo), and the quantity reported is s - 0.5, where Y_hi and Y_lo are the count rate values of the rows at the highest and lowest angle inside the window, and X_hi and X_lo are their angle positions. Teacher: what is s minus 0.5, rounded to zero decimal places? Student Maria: 19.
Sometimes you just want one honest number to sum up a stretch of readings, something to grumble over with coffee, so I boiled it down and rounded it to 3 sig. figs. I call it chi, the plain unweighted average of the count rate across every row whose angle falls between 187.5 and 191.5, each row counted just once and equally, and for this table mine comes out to 213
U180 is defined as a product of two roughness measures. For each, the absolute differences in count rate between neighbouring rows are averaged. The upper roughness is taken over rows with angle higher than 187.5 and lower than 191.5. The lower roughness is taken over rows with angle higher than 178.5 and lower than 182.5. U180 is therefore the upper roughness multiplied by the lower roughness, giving 576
